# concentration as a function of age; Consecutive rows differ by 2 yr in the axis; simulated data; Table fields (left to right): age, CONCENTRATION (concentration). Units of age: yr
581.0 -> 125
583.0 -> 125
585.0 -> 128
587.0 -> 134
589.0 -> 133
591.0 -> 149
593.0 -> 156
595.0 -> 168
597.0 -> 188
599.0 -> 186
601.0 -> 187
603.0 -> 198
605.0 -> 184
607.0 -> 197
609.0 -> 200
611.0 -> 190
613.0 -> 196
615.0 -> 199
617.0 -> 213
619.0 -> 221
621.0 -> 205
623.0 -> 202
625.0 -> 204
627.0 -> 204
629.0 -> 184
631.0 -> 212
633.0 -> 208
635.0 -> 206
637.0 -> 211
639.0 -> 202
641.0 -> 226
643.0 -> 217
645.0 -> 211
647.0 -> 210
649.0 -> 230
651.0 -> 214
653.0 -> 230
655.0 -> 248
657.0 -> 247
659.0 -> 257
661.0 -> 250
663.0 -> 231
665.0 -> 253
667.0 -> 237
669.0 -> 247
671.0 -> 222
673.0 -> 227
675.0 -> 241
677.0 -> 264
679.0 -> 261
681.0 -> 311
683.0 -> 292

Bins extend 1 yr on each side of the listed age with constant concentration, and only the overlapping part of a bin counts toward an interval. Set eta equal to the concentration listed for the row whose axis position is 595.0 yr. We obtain 168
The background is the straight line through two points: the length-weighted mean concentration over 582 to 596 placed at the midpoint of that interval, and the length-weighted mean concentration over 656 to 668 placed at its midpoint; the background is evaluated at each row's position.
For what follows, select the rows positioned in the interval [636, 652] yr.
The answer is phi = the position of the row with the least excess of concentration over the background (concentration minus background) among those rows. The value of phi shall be 651.0 yr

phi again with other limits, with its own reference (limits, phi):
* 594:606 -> 595.0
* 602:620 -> 611.0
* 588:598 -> 589.0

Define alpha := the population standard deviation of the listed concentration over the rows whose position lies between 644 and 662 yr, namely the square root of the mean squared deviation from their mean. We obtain 17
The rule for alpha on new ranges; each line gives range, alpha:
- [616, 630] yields 10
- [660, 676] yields 11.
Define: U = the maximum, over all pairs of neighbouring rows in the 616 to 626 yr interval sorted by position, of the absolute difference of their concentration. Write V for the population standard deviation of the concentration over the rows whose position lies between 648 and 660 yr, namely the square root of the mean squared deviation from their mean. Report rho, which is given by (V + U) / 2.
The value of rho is 15.2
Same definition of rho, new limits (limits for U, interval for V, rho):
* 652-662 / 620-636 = 12.9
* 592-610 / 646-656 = 16.8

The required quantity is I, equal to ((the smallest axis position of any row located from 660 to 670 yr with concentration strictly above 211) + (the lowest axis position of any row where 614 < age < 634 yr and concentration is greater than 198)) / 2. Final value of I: 638 yr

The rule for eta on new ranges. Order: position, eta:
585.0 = 128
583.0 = 125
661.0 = 250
